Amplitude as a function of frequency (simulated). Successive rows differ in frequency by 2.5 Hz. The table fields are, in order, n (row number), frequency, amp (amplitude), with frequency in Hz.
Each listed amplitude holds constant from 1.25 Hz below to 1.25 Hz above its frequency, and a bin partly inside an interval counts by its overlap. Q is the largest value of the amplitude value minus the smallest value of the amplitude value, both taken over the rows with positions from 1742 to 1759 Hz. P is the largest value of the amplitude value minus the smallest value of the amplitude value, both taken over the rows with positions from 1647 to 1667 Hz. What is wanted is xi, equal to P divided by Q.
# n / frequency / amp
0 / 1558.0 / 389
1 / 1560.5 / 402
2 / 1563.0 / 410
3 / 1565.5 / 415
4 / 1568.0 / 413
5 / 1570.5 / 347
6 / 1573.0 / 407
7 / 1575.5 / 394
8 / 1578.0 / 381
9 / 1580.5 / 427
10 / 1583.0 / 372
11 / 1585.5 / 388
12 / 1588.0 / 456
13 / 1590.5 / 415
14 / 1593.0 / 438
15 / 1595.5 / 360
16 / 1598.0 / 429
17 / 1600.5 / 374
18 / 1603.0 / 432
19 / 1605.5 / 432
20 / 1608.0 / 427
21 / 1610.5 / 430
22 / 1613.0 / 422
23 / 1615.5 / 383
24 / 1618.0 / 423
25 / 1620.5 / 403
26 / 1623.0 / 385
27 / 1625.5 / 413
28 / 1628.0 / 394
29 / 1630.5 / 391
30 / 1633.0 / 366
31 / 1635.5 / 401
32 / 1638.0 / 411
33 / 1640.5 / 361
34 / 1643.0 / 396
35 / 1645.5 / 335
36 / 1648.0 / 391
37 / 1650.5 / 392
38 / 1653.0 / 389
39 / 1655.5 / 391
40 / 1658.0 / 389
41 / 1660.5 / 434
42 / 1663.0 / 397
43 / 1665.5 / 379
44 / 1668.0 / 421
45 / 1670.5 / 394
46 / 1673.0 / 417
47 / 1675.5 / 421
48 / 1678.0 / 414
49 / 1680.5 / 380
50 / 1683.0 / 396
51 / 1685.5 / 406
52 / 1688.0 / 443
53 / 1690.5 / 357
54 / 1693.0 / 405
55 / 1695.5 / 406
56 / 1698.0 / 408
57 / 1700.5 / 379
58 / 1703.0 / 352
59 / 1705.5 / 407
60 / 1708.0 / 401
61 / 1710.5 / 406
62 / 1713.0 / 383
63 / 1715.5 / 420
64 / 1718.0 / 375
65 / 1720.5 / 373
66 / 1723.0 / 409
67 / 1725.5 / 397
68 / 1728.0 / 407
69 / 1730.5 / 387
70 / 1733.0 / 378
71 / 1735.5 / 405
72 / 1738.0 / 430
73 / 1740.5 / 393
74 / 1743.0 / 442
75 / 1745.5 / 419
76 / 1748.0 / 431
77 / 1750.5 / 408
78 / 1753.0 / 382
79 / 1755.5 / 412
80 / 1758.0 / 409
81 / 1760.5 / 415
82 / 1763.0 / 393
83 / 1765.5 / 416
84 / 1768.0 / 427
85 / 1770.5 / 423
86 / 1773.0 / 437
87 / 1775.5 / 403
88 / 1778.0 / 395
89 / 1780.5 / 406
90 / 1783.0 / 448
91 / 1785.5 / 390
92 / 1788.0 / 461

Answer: 0.9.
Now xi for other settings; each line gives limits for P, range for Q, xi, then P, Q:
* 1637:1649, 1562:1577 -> 1.1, 76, 68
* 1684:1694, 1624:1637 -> 1.8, 86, 47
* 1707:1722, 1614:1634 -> 0.8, 47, 57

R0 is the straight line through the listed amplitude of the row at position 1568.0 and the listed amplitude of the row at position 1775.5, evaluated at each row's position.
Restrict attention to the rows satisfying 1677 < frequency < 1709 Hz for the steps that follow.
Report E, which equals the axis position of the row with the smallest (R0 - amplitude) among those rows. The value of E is 1688.0 Hz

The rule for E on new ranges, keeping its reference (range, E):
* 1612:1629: 1618.0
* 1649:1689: 1688.0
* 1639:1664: 1660.5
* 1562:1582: 1580.5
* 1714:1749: 1743.0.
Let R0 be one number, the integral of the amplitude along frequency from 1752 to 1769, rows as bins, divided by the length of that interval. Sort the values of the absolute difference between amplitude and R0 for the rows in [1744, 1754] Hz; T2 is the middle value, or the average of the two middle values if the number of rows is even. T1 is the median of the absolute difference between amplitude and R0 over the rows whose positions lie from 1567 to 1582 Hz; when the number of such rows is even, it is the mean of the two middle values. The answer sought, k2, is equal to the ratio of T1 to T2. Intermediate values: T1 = 16.5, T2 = 17.2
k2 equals 1.0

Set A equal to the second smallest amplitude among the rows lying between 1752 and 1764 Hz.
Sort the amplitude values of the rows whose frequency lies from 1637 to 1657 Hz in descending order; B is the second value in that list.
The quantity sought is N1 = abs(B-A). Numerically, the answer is 3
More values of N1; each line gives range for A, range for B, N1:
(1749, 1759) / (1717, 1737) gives 1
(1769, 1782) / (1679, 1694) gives 3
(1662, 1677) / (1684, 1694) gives 12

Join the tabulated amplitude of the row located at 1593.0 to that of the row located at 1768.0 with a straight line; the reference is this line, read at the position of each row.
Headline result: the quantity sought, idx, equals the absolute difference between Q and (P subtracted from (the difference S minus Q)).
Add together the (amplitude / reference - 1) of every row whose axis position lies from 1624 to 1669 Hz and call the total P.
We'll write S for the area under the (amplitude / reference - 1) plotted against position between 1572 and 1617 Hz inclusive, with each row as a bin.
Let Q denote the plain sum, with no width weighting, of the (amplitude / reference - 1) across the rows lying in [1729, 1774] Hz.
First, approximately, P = -1.8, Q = -0.69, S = -2.9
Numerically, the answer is 0.2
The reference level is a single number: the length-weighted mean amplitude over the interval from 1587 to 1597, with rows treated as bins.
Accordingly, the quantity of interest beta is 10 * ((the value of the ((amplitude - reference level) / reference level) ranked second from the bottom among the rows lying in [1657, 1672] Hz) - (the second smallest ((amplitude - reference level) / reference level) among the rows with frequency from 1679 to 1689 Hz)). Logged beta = -0.17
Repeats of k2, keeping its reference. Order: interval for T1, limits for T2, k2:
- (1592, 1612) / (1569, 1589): 1.0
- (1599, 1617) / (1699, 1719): 1.3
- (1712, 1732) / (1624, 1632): 1.2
